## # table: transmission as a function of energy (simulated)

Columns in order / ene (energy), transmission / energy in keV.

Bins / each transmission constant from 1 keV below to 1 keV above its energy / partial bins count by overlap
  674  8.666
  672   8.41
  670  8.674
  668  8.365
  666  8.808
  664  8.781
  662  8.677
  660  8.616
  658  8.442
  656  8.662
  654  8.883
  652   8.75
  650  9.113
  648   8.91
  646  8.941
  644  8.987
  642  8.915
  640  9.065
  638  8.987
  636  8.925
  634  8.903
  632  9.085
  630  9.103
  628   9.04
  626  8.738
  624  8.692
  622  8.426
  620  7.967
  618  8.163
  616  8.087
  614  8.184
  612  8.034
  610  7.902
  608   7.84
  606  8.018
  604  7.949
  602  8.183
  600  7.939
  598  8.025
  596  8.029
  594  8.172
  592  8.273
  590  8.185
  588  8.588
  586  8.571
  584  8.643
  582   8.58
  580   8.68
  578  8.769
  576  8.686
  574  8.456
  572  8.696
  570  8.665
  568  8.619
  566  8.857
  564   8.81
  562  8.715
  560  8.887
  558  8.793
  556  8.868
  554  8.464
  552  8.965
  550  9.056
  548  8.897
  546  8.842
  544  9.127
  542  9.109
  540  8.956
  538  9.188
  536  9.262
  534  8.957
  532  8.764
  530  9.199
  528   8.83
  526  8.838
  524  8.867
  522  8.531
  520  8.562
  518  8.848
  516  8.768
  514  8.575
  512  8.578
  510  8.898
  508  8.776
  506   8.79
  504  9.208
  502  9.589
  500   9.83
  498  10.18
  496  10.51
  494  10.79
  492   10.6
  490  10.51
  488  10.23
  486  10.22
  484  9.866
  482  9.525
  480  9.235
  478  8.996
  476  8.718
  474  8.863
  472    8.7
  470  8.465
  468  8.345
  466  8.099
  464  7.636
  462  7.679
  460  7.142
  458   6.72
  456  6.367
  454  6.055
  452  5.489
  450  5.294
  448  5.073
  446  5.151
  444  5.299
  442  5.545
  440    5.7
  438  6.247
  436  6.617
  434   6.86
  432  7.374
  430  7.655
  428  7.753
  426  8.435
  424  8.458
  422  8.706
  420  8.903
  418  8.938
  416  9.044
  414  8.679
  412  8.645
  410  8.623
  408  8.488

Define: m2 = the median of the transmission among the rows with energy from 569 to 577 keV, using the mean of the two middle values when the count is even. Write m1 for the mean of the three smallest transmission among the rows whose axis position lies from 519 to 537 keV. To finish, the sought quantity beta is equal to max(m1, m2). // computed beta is 8.7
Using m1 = 8.6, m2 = 8.7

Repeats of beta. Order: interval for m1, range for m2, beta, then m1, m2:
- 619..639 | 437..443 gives 8.4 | 8.4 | 5.7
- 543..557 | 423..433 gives 8.7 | 8.7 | 7.8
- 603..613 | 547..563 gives 8.9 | 7.9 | 8.9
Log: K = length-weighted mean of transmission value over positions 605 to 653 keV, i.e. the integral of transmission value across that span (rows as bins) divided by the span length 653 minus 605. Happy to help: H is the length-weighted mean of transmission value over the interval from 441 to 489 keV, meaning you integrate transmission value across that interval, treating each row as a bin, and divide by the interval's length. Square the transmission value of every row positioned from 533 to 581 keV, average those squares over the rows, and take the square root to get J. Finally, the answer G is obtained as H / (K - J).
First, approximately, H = 7.61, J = 8.85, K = 8.62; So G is -33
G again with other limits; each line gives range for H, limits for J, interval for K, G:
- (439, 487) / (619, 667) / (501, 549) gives 73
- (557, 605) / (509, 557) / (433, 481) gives -5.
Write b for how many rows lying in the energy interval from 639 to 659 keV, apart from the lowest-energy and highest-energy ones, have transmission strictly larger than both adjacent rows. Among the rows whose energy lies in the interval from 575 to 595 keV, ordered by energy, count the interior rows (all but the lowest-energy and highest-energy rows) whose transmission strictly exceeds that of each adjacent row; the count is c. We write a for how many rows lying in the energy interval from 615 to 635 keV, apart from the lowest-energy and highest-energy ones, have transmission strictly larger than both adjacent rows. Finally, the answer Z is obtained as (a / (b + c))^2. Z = 0.08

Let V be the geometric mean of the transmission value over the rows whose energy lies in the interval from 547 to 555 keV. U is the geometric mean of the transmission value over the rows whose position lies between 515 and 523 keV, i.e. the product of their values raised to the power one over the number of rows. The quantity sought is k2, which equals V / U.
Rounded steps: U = 8.7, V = 8.8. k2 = 1.02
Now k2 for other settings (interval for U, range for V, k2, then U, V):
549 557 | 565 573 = 0.99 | 8.8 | 8.7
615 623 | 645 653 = 1.09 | 8.2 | 8.9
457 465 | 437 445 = 0.78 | 7.3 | 5.7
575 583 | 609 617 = 0.93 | 8.7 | 8.1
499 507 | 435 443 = 0.64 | 9.3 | 6.0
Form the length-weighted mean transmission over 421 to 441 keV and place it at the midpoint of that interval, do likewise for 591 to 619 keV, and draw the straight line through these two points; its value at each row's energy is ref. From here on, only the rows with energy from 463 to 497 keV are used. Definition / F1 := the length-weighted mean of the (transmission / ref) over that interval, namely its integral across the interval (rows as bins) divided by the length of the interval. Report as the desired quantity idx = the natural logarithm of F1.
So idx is 0.21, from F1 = 1.24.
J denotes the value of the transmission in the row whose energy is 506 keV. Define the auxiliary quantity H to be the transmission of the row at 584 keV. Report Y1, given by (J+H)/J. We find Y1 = 1.98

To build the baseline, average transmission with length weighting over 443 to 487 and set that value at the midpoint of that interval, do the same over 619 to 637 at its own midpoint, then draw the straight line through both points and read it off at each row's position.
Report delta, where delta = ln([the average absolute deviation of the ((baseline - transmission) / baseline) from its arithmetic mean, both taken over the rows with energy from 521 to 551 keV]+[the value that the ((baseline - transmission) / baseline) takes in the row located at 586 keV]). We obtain -5.6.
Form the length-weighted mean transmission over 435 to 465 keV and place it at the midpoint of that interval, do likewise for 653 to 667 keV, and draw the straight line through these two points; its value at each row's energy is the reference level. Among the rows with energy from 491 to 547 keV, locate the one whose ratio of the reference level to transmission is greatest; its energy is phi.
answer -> 546 keV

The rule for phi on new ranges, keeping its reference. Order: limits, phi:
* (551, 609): 608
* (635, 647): 646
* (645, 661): 658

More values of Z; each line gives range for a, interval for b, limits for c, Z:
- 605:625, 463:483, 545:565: 0.25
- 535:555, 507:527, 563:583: 0.11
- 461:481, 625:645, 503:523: 0.06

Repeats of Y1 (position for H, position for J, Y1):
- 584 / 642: 1.97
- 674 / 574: 2.02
